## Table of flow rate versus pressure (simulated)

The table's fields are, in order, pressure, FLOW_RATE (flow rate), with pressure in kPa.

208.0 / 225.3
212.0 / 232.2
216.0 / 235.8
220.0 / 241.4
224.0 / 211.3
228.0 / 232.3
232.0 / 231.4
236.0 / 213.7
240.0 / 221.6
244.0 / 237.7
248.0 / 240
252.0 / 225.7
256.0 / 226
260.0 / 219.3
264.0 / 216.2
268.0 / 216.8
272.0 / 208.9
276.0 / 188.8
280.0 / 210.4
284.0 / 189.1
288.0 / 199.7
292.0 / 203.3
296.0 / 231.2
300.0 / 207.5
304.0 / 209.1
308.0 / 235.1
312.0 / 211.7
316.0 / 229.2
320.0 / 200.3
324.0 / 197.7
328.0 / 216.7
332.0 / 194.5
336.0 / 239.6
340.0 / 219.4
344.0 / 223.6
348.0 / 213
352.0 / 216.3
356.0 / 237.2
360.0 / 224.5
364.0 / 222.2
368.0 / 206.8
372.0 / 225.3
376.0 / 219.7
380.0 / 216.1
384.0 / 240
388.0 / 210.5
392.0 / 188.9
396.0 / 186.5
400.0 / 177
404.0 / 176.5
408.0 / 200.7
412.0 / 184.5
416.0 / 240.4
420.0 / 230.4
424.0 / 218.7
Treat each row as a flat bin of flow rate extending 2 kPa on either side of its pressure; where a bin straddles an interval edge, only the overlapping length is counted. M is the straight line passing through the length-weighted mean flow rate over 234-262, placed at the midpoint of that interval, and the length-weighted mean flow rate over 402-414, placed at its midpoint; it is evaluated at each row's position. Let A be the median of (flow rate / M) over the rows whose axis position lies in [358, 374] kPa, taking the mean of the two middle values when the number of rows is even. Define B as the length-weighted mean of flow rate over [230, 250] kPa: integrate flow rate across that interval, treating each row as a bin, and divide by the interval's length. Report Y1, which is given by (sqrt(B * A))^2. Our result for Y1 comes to 258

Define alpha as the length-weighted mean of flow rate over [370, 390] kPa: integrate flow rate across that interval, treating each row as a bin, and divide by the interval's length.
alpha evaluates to 222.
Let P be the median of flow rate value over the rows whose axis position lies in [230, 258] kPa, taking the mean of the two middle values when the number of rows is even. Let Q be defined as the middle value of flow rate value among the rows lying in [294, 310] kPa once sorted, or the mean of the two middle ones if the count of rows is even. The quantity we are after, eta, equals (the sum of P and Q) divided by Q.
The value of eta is 2.03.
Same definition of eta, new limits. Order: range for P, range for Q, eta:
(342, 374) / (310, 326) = 2.08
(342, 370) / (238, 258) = 1.98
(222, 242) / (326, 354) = 2.02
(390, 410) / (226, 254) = 1.81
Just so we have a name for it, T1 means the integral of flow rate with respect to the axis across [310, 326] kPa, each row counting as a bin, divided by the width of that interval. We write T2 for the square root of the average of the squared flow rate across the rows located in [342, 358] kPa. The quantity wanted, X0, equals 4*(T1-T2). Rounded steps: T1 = 210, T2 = 223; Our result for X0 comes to -52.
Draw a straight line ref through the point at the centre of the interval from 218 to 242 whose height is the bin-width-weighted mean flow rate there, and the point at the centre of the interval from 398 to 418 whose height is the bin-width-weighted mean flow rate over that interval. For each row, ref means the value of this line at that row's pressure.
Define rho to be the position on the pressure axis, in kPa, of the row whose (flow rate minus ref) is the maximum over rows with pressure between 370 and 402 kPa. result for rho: 384.0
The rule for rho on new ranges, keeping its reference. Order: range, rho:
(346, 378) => 356.0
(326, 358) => 356.0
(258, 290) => 260.0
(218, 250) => 248.0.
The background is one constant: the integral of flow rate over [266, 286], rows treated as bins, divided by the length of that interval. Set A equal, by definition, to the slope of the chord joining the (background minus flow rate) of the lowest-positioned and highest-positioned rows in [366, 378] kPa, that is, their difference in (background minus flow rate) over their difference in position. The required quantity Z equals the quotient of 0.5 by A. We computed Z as -0.31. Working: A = -1.6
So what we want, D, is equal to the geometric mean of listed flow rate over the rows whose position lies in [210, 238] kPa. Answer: 228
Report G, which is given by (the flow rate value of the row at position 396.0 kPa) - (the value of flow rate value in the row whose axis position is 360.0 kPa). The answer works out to -38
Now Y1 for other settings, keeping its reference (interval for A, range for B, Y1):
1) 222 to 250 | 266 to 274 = 214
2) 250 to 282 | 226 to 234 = 226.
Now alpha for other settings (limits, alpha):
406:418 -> 209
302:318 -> 221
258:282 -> 210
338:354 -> 218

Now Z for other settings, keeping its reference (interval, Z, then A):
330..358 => -0.28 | -1.8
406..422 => -0.20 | -2.5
